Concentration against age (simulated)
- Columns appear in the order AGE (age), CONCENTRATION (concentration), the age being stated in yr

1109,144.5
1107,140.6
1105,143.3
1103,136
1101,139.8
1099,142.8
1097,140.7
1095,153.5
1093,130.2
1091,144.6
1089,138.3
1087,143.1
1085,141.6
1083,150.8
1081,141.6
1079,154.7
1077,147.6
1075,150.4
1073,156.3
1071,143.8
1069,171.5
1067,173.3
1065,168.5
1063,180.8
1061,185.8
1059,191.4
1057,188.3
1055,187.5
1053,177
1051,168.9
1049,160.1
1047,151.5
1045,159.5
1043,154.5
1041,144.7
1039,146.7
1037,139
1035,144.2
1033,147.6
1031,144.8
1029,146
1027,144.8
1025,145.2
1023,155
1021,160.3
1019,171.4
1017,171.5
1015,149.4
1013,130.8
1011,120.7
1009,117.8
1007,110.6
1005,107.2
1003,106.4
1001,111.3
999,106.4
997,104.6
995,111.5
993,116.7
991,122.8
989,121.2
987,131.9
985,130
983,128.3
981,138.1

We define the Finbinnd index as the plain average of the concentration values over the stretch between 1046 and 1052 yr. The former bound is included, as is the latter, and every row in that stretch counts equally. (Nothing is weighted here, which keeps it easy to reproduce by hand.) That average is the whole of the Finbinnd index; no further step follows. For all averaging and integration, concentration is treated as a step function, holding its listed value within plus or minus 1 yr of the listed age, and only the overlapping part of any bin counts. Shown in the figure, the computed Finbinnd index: 160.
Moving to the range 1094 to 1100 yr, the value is 146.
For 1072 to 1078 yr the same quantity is 151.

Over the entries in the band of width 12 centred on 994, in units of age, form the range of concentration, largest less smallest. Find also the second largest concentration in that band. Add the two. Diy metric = 139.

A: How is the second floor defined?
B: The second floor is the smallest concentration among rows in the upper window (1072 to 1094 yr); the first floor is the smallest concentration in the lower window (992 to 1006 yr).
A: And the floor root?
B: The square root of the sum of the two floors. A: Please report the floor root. 15.3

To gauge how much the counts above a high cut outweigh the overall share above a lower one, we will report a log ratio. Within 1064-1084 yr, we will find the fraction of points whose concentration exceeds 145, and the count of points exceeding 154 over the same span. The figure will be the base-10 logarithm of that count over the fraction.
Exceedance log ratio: 0.80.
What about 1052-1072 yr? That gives 1.00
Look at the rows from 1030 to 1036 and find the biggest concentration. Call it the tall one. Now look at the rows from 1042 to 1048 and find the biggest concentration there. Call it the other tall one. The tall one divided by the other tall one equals 0.93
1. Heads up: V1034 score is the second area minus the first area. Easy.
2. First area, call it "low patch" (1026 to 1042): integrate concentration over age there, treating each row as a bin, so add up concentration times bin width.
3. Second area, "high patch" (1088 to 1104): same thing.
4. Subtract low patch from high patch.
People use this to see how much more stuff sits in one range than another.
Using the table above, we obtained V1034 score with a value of -64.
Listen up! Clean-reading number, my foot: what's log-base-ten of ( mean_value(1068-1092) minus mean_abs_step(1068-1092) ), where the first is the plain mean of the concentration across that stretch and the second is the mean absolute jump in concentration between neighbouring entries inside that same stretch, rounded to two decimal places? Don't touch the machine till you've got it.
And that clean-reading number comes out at 2.14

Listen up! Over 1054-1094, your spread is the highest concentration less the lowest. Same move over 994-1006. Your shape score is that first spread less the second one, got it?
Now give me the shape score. 54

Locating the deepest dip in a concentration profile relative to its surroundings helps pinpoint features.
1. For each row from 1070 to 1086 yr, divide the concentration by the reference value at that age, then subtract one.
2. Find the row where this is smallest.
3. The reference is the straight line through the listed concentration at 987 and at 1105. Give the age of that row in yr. 1085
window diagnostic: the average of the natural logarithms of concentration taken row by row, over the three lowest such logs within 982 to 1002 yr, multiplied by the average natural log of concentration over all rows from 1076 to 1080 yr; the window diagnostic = 23.5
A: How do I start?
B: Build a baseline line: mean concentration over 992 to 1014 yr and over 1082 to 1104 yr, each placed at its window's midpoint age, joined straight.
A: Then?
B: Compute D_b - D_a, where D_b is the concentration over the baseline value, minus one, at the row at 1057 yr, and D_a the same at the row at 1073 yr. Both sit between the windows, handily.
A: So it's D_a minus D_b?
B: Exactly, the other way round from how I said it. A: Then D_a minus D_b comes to -0.29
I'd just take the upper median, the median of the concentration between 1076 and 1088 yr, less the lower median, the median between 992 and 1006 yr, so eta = 38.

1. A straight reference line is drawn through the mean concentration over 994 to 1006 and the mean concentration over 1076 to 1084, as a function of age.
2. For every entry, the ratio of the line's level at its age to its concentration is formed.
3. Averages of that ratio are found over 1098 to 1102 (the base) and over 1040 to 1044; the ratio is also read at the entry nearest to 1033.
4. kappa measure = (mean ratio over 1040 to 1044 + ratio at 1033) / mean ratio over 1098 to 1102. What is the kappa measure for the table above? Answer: 1.5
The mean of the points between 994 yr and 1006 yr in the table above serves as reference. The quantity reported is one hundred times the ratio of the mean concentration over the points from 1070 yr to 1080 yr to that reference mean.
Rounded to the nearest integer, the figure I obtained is 140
